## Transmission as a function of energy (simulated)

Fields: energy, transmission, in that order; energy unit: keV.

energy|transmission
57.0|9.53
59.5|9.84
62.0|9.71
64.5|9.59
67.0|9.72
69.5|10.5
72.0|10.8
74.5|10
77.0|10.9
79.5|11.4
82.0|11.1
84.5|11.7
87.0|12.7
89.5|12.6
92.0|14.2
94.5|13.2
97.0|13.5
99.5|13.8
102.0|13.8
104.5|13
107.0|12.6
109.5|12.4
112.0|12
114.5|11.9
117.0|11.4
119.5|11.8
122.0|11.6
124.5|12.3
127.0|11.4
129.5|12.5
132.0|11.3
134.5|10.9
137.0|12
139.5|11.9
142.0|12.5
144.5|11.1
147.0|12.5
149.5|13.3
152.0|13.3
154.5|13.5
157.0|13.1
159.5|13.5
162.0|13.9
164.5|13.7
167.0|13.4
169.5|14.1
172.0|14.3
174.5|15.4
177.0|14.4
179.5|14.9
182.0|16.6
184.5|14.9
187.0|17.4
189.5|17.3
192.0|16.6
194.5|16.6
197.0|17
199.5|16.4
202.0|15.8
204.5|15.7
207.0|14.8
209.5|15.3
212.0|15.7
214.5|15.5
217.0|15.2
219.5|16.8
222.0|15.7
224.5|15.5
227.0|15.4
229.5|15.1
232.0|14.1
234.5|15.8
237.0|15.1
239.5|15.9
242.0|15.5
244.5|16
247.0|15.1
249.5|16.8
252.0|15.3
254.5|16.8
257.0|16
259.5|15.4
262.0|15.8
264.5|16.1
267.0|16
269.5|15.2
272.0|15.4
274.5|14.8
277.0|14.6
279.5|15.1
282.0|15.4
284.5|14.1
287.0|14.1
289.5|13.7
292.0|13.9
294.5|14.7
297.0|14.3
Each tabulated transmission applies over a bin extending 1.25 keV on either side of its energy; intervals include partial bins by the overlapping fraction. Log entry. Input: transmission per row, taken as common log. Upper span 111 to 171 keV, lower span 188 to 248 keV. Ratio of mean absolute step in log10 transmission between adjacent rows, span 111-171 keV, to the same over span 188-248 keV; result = 1.24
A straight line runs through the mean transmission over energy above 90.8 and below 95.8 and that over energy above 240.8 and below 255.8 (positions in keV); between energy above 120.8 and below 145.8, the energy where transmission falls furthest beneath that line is 134.5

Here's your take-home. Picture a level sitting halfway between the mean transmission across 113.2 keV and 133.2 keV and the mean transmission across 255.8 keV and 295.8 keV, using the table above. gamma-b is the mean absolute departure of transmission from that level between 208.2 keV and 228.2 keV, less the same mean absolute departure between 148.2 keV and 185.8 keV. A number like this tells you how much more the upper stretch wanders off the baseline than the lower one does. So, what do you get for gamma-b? 1.4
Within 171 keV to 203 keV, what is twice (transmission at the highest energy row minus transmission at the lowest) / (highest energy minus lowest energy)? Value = 0.10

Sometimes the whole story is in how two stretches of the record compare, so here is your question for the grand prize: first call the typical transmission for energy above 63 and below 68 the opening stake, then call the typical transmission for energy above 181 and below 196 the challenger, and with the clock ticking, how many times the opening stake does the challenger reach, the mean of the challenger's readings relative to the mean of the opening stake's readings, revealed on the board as 1.72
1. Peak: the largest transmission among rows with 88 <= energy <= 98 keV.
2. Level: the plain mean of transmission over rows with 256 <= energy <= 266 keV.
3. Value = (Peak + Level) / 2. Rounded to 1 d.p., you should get 15.0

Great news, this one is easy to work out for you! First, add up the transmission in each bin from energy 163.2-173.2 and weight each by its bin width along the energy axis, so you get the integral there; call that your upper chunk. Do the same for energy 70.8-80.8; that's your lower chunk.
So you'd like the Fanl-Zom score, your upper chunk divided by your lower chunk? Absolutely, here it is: 1.29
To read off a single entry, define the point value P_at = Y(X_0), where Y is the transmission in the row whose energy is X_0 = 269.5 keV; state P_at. 15.2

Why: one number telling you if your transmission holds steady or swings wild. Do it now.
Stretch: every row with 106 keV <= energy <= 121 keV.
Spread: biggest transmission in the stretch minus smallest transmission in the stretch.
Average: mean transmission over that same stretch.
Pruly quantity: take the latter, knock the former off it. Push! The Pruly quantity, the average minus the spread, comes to 11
